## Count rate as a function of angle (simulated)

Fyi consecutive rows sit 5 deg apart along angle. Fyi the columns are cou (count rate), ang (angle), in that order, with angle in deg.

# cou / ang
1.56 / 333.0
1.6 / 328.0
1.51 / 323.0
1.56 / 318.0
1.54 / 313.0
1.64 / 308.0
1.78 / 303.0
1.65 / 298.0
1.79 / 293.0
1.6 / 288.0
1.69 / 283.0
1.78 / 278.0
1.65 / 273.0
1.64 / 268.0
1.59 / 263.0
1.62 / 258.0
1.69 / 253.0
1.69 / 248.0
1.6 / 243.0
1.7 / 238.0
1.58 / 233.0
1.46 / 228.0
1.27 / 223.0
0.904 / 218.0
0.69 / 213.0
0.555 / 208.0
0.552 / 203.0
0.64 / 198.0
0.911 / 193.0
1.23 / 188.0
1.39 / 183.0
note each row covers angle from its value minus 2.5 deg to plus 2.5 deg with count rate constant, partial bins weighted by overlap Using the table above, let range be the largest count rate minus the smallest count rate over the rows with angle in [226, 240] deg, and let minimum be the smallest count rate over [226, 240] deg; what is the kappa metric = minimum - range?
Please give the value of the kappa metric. 1.22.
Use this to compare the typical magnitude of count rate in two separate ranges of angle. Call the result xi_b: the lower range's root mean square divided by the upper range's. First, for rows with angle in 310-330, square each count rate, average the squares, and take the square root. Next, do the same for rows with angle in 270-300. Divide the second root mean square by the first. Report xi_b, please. 1.1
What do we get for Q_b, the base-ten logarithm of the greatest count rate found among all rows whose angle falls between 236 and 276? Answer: 0.230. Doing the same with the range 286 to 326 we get 0.253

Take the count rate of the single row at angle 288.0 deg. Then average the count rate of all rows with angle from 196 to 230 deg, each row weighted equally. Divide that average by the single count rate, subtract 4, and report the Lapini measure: -3.46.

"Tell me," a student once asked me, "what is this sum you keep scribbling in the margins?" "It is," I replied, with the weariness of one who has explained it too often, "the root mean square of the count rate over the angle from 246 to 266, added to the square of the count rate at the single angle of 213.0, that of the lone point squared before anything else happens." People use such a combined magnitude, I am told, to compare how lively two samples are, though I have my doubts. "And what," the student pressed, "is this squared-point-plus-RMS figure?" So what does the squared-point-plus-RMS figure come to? 2.1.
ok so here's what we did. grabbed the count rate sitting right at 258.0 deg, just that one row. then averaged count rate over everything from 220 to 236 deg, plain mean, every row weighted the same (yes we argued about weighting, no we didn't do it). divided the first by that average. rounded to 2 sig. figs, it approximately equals 1.1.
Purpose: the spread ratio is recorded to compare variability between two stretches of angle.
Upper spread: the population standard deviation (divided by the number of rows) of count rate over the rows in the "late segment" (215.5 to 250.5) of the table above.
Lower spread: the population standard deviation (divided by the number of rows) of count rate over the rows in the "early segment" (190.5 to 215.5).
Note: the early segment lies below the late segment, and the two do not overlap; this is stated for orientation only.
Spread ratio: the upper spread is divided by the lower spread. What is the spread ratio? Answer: 2.0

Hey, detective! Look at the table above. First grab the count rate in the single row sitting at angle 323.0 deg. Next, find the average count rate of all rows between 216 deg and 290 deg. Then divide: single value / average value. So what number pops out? 1.0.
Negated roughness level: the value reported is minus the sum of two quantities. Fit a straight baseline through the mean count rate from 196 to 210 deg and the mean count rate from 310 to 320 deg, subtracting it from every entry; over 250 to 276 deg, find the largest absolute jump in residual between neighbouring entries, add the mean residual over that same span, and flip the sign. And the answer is -0.7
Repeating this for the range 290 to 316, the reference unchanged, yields -0.4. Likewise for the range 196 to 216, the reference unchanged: -0.1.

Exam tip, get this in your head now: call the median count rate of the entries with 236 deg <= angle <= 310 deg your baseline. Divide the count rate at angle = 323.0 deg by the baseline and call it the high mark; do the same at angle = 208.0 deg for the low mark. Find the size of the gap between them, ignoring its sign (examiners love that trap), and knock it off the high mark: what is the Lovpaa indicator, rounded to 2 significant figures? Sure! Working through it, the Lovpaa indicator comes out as 0.34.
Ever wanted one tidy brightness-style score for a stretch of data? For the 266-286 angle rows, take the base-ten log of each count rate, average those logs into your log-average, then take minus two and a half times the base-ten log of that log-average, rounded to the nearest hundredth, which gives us 1.61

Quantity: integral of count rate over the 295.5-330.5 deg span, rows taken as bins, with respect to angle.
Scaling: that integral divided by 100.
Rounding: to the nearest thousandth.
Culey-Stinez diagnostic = 0.564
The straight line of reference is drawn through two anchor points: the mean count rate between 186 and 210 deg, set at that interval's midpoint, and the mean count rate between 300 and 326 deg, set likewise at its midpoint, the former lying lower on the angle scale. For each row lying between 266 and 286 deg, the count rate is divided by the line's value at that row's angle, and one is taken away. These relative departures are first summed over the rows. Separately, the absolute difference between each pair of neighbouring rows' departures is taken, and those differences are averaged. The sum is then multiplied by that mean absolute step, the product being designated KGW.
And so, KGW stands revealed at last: 0.067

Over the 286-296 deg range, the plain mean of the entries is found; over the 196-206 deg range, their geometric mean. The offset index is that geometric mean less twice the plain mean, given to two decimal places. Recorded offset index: -2.80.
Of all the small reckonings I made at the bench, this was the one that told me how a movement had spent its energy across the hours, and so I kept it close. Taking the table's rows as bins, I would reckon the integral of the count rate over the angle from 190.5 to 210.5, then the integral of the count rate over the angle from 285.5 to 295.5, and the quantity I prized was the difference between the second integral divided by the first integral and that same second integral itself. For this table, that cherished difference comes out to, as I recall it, -16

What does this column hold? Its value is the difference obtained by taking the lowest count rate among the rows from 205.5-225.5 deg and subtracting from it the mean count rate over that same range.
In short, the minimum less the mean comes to -0.300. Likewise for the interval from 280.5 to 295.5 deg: -0.093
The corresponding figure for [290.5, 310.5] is -0.075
